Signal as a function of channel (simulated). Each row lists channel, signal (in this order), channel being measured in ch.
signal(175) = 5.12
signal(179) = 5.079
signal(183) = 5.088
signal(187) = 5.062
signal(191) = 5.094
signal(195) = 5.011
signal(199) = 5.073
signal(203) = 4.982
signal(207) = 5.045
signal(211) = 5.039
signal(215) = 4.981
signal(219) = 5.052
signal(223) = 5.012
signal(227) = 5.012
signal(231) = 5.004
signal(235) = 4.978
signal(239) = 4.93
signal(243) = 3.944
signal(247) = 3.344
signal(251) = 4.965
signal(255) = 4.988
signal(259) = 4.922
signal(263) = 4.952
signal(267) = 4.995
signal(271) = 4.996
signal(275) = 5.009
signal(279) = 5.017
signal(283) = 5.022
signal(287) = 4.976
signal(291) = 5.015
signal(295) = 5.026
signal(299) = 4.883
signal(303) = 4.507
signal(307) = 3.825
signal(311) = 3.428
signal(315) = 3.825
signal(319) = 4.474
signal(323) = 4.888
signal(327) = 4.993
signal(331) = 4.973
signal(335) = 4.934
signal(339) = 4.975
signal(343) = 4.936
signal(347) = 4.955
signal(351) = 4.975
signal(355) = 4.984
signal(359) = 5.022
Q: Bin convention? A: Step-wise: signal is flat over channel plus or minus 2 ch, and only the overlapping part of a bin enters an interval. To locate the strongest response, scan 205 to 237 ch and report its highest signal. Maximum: 5.052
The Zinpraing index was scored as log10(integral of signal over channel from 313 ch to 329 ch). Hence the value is 1.86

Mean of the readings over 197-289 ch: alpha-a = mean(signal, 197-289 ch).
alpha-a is 4.9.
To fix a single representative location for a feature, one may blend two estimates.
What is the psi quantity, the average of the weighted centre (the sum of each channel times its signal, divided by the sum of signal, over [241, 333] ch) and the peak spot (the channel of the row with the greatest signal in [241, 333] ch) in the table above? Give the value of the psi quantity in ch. 291.0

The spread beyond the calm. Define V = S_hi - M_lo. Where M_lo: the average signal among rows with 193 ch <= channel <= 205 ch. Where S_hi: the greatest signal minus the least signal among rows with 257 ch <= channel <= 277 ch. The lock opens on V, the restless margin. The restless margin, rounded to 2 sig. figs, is -4.9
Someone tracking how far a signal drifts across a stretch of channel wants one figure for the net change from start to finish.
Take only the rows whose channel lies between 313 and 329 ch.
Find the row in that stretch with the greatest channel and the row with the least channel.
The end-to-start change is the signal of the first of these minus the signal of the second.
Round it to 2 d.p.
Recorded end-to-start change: 1.17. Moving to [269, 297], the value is 0.03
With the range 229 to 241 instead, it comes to -0.07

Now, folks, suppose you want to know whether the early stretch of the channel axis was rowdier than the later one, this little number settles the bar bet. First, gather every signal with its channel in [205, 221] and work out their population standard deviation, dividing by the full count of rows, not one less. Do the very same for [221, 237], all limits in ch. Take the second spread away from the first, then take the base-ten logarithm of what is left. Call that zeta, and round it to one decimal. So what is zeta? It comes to -1.8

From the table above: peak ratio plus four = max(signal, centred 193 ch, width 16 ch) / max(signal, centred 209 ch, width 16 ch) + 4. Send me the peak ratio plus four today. 5.01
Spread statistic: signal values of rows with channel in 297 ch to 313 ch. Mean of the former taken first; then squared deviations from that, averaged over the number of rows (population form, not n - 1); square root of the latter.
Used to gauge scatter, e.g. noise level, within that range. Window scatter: 0.57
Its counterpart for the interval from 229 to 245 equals 0.45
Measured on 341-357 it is 0.02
